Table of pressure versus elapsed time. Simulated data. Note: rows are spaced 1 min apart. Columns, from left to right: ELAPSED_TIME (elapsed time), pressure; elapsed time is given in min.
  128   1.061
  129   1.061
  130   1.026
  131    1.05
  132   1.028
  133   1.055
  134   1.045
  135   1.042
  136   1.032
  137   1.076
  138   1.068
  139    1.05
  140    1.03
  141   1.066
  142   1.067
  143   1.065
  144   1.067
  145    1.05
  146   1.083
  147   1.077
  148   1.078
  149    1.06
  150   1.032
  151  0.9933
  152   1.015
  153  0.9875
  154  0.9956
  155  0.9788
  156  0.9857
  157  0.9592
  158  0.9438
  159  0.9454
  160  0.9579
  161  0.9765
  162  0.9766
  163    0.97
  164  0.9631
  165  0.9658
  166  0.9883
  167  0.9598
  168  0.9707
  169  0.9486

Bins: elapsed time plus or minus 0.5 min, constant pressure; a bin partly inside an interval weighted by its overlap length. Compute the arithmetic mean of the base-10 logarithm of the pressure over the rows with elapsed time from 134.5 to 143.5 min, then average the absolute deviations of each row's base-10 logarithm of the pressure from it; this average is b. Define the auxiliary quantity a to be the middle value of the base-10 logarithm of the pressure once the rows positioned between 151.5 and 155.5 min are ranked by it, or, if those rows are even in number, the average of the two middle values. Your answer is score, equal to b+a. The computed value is 0.00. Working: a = 0.00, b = 0.0061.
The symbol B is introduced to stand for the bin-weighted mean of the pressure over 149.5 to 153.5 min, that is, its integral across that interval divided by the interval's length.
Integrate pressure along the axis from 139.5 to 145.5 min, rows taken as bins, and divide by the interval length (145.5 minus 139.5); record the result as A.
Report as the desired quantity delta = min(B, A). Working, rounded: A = 1.06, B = 1.01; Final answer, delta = 1.01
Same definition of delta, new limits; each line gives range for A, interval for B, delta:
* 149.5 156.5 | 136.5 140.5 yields 1.00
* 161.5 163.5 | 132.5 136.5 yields 0.97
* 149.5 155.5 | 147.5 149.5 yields 1.00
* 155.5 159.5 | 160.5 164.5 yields 0.96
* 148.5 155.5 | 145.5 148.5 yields 1.01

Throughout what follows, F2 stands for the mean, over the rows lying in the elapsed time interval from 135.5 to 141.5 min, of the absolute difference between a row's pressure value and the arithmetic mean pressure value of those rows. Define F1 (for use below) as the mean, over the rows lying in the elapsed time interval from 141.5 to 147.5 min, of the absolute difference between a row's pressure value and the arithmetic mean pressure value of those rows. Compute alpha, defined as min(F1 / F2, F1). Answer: 0.0079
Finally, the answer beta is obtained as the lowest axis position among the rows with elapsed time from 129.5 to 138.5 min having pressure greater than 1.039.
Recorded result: 131 min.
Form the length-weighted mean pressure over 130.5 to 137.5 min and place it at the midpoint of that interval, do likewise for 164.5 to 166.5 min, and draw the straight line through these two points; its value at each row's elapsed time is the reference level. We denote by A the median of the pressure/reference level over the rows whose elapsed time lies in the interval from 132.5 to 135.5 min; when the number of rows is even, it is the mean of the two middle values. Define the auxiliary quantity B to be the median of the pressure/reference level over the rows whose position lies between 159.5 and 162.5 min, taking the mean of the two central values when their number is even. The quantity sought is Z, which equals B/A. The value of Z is 0.99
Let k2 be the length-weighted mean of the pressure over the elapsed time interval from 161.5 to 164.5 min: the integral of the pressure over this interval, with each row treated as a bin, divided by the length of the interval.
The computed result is 0.97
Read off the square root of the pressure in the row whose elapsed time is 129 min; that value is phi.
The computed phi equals 1.03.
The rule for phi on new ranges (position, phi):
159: 0.97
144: 1.03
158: 0.97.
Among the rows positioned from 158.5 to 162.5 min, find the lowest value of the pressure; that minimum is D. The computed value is 0.9454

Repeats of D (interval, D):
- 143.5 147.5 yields 1.05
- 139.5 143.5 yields 1.03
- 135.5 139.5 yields 1.032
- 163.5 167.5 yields 0.9598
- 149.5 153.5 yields 0.9875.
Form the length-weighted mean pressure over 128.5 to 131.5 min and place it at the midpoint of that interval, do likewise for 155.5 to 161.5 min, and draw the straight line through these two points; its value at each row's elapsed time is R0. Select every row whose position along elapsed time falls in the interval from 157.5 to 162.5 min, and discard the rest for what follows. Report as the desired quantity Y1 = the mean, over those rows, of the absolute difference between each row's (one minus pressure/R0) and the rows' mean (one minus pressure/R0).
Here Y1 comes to 0.018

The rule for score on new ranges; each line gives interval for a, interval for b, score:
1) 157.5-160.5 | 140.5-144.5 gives -0.02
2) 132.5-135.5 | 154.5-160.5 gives 0.03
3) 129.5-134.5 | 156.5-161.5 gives 0.02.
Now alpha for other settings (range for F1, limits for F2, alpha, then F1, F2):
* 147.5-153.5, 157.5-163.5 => 0.0290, 0.0290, 0.013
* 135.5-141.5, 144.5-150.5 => 0.0163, 0.0163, 0.016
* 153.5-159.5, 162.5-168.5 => 0.0186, 0.0186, 0.007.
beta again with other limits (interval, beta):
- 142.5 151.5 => 143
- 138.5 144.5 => 139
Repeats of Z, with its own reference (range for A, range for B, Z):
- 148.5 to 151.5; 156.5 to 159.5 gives 0.93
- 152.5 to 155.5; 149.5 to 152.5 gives 1.03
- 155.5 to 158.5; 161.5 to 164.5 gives 1.02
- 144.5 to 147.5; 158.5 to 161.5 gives 0.92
